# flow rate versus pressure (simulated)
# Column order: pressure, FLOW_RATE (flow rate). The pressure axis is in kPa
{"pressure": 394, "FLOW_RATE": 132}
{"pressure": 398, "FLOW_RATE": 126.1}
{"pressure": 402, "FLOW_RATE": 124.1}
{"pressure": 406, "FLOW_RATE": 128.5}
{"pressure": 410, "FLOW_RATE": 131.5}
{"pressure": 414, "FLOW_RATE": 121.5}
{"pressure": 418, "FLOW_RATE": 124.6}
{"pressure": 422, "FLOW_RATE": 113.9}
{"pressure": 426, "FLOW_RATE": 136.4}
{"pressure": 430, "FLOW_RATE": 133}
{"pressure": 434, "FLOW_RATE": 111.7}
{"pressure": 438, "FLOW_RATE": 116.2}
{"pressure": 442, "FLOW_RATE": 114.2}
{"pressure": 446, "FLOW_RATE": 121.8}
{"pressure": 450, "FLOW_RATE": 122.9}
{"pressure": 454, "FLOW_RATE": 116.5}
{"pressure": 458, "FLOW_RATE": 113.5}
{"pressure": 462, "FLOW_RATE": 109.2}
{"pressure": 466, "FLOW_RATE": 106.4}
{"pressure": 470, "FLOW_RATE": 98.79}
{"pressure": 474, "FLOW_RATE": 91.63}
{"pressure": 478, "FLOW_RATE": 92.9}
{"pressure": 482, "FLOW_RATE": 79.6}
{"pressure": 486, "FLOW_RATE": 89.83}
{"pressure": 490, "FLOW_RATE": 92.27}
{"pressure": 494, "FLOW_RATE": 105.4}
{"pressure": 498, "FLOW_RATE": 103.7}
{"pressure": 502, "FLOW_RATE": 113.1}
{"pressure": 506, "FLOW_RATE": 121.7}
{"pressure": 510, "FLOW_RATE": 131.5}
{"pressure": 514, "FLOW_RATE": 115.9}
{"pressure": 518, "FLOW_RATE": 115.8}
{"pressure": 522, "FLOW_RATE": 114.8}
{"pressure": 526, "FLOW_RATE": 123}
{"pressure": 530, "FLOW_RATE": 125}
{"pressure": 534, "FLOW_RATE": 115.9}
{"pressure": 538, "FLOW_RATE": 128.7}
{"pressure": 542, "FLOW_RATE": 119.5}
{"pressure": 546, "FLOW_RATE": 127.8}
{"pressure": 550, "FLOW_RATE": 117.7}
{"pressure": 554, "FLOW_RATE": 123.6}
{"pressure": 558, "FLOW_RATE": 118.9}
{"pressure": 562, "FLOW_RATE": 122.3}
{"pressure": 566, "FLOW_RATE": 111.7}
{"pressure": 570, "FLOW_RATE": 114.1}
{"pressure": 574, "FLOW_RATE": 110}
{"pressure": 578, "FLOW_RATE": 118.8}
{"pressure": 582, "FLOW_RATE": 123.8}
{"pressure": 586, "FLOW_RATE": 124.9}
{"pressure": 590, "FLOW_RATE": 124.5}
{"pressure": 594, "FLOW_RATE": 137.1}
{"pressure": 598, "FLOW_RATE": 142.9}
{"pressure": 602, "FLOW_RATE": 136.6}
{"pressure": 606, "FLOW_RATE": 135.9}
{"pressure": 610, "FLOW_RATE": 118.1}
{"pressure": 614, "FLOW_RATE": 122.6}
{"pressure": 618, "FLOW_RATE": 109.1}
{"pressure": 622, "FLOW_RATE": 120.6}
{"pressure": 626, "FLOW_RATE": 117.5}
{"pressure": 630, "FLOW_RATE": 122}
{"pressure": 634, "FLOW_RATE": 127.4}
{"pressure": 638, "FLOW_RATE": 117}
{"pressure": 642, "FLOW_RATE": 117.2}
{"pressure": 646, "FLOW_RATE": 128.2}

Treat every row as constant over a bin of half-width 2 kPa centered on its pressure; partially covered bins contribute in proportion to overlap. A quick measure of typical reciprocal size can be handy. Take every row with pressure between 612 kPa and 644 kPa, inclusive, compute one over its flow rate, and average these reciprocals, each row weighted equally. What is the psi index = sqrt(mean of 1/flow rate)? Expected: 0.092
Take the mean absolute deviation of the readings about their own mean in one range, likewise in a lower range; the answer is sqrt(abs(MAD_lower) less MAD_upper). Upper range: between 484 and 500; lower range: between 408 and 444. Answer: 1.0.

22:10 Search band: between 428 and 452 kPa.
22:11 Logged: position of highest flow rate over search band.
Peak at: 430 kPa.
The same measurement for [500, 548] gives 510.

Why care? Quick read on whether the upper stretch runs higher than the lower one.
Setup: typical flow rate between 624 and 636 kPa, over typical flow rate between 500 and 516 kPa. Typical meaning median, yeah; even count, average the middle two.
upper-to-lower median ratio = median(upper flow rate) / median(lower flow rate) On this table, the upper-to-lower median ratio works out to 1.027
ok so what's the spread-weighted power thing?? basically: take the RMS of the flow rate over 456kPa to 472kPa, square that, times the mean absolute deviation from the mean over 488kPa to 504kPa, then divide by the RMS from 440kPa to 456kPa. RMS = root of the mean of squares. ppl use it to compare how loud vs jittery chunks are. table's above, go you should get 547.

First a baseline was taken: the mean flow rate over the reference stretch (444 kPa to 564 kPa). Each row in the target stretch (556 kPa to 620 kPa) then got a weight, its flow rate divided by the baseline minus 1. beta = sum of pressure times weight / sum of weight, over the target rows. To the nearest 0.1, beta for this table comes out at 593.6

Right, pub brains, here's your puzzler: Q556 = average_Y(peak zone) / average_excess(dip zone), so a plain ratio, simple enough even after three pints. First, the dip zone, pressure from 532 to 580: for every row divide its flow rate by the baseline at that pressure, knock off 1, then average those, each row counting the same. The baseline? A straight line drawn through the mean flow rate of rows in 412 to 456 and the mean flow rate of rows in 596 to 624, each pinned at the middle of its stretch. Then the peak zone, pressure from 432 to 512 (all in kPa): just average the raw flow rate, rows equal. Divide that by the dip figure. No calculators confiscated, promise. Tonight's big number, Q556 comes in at -2320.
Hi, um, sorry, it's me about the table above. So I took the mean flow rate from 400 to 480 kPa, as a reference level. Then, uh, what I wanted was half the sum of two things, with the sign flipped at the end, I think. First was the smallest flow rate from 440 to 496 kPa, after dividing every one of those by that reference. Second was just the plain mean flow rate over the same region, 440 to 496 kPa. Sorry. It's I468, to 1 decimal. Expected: -52.3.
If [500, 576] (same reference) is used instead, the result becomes -60.2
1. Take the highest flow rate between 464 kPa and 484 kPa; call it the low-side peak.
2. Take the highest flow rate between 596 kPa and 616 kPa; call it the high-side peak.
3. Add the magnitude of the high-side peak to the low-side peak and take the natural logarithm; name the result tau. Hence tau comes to 5.52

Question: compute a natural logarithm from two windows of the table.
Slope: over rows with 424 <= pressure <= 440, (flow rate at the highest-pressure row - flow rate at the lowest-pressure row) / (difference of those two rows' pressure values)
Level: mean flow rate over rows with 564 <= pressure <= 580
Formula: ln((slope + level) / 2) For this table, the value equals 4.03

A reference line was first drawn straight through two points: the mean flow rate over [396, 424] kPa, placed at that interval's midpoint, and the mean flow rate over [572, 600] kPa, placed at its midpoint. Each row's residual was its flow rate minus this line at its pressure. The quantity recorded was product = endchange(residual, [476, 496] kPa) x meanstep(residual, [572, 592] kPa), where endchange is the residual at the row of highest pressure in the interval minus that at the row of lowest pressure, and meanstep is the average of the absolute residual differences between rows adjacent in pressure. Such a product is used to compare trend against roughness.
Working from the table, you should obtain 47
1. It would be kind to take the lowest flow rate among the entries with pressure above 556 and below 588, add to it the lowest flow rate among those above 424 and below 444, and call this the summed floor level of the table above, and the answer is 222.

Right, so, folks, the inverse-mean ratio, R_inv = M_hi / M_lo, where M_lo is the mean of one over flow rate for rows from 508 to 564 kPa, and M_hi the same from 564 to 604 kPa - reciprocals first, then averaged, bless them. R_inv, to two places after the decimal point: 0.98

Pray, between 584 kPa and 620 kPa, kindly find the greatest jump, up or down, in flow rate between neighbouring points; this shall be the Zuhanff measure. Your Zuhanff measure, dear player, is 17.8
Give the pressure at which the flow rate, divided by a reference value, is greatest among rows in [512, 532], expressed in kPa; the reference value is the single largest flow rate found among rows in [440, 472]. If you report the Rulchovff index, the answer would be 530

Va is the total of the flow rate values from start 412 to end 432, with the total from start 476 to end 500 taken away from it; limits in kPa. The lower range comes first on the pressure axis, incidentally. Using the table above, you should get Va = 66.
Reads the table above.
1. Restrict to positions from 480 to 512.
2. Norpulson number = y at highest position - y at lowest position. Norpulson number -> 52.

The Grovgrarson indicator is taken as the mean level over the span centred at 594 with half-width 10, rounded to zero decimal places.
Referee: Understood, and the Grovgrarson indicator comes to 133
